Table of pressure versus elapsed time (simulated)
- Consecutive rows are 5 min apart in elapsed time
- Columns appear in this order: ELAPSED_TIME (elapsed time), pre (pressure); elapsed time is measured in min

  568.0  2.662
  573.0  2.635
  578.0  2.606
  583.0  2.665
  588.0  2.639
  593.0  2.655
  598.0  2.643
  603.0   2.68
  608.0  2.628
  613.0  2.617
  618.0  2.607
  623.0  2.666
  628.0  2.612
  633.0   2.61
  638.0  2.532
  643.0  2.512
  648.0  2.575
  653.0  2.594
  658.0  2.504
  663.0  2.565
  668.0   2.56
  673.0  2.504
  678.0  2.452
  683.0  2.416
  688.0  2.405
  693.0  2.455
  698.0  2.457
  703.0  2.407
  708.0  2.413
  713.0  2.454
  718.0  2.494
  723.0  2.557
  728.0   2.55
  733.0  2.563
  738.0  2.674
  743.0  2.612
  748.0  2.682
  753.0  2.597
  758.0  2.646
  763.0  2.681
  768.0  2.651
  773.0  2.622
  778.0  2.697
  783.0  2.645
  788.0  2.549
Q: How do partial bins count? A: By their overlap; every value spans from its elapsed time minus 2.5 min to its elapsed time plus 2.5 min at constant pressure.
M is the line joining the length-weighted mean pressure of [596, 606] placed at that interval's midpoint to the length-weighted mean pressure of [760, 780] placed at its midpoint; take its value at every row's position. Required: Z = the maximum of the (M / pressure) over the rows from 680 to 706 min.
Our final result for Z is 1.11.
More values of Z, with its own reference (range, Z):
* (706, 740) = 1.10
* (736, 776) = 1.02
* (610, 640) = 1.05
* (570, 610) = 1.02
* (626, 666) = 1.06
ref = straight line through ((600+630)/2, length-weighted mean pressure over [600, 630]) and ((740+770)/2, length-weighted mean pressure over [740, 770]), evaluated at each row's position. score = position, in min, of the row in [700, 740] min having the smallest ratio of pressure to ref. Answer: 703.0 min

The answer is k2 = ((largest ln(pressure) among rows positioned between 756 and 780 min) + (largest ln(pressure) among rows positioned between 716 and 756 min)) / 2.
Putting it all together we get 0.99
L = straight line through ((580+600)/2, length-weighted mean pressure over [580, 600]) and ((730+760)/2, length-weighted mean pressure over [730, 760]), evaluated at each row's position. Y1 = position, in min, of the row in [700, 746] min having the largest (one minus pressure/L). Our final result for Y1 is 703.0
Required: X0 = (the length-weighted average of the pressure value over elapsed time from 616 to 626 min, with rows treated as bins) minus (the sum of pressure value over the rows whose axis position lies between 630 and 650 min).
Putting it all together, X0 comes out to -8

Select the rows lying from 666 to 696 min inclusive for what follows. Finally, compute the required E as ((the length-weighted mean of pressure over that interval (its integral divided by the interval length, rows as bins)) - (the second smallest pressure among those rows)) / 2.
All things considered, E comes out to 0.024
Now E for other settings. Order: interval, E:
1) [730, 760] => 0.015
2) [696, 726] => 0.026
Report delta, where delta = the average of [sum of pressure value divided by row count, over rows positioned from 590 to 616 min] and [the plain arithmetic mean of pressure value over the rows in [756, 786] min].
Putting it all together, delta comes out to 2.65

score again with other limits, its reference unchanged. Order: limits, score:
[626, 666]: 658.0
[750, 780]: 753.0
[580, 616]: 613.0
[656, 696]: 688.0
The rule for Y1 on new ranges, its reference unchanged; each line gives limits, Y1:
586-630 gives 618.0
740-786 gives 753.0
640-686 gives 683.0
